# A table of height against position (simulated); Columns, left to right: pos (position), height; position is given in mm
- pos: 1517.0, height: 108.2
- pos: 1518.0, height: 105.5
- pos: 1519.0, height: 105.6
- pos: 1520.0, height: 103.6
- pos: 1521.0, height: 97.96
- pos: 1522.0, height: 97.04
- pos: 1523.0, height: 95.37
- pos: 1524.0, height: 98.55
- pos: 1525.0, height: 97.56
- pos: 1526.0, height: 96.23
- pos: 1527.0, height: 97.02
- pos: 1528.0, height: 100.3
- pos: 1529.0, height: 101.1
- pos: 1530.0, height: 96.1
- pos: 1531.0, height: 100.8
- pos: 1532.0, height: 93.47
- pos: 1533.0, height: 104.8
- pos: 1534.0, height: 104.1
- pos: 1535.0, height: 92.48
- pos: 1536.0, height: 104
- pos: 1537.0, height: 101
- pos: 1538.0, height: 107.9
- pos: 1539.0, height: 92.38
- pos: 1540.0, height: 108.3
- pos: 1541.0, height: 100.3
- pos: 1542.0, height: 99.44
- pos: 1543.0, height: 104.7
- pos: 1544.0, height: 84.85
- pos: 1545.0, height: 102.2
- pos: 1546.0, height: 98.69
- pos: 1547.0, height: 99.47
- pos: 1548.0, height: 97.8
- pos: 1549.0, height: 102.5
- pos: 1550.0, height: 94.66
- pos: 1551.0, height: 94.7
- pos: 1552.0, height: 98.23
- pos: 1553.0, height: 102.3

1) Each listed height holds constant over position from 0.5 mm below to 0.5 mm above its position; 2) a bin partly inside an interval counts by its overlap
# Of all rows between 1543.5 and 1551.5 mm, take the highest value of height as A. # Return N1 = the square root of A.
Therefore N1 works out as 10.1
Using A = 102.5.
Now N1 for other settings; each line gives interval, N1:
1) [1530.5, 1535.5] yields 10.2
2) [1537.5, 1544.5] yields 10.4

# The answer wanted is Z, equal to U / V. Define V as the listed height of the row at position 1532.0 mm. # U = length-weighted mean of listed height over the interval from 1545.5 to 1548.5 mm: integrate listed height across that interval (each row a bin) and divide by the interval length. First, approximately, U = 99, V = 93.47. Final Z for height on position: 1.06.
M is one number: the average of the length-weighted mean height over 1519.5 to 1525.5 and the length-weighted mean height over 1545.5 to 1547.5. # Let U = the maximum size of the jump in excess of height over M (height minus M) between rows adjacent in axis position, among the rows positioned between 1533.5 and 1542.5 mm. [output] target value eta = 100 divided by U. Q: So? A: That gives 6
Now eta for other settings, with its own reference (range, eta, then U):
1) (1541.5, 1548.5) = 5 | 20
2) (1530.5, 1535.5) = 9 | 12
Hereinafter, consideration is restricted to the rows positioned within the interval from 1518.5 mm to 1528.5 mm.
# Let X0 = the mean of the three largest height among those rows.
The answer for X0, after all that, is 103.2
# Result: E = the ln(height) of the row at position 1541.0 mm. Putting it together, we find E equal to 4.61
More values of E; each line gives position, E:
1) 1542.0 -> 4.60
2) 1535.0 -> 4.53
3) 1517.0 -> 4.68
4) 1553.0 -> 4.63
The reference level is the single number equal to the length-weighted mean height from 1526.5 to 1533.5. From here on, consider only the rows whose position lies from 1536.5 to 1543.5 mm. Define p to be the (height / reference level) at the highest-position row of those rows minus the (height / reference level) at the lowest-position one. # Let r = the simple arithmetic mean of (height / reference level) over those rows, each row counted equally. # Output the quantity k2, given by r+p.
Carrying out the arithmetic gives 1.07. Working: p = 0.04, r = 1.03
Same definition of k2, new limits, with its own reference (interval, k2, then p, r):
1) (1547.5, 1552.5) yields 0.99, 0.00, 0.98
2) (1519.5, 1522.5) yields 0.94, -0.07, 1.00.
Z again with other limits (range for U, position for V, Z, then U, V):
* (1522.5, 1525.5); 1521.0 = 0.99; 97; 97.96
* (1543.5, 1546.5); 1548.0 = 0.97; 95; 97.8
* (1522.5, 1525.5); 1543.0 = 0.93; 97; 104.7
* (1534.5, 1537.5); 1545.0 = 0.97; 99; 102.2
